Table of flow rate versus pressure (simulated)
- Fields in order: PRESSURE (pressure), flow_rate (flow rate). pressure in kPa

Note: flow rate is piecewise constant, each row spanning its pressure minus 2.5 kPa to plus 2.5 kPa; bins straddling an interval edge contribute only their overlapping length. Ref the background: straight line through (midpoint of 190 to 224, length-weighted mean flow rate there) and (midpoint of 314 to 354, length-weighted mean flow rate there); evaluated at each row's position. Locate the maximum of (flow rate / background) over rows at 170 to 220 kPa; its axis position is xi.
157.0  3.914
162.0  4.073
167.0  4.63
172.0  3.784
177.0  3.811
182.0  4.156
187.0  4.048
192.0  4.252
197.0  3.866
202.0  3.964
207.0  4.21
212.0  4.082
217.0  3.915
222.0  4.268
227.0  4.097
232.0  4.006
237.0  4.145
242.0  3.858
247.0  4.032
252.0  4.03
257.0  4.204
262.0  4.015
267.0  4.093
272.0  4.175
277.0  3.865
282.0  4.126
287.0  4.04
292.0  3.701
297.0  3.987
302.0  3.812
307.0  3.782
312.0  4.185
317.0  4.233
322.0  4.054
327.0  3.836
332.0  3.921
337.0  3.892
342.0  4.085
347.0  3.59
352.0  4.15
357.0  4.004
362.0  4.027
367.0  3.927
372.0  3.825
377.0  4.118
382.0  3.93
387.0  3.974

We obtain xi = 192.0 kPa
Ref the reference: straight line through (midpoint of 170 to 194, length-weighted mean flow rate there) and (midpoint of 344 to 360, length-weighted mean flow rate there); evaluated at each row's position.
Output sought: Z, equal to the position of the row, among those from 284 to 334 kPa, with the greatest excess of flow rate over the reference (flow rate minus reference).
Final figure 317.0 kPa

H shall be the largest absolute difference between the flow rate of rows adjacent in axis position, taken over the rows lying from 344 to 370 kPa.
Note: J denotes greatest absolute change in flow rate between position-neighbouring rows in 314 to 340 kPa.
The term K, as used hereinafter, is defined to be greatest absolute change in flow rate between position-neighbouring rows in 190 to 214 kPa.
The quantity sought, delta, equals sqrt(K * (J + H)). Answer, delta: 0.55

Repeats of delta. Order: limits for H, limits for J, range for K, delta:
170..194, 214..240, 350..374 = 0.32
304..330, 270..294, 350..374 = 0.33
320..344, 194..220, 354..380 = 0.37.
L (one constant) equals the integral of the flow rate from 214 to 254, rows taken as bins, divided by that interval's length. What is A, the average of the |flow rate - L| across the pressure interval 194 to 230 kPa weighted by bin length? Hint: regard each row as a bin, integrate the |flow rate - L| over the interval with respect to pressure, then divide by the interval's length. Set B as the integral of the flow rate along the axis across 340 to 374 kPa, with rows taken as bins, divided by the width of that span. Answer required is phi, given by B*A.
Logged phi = 0.49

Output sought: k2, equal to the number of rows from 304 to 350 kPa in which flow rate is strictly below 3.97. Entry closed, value 5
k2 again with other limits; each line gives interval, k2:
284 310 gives 3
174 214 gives 3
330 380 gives 5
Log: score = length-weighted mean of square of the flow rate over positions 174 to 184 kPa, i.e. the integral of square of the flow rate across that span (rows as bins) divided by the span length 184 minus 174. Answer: 15.8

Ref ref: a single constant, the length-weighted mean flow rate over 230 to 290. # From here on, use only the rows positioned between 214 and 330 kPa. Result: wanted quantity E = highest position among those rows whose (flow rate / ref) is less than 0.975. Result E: 327.0 kPa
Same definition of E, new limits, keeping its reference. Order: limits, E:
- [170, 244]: 242.0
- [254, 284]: 277.0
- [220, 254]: 242.0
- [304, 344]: 337.0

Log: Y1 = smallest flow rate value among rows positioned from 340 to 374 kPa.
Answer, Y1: 3.59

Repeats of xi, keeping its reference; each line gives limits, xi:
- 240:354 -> 317.0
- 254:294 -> 257.0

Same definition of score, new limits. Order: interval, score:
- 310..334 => 16.4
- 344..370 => 15.6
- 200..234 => 16.7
